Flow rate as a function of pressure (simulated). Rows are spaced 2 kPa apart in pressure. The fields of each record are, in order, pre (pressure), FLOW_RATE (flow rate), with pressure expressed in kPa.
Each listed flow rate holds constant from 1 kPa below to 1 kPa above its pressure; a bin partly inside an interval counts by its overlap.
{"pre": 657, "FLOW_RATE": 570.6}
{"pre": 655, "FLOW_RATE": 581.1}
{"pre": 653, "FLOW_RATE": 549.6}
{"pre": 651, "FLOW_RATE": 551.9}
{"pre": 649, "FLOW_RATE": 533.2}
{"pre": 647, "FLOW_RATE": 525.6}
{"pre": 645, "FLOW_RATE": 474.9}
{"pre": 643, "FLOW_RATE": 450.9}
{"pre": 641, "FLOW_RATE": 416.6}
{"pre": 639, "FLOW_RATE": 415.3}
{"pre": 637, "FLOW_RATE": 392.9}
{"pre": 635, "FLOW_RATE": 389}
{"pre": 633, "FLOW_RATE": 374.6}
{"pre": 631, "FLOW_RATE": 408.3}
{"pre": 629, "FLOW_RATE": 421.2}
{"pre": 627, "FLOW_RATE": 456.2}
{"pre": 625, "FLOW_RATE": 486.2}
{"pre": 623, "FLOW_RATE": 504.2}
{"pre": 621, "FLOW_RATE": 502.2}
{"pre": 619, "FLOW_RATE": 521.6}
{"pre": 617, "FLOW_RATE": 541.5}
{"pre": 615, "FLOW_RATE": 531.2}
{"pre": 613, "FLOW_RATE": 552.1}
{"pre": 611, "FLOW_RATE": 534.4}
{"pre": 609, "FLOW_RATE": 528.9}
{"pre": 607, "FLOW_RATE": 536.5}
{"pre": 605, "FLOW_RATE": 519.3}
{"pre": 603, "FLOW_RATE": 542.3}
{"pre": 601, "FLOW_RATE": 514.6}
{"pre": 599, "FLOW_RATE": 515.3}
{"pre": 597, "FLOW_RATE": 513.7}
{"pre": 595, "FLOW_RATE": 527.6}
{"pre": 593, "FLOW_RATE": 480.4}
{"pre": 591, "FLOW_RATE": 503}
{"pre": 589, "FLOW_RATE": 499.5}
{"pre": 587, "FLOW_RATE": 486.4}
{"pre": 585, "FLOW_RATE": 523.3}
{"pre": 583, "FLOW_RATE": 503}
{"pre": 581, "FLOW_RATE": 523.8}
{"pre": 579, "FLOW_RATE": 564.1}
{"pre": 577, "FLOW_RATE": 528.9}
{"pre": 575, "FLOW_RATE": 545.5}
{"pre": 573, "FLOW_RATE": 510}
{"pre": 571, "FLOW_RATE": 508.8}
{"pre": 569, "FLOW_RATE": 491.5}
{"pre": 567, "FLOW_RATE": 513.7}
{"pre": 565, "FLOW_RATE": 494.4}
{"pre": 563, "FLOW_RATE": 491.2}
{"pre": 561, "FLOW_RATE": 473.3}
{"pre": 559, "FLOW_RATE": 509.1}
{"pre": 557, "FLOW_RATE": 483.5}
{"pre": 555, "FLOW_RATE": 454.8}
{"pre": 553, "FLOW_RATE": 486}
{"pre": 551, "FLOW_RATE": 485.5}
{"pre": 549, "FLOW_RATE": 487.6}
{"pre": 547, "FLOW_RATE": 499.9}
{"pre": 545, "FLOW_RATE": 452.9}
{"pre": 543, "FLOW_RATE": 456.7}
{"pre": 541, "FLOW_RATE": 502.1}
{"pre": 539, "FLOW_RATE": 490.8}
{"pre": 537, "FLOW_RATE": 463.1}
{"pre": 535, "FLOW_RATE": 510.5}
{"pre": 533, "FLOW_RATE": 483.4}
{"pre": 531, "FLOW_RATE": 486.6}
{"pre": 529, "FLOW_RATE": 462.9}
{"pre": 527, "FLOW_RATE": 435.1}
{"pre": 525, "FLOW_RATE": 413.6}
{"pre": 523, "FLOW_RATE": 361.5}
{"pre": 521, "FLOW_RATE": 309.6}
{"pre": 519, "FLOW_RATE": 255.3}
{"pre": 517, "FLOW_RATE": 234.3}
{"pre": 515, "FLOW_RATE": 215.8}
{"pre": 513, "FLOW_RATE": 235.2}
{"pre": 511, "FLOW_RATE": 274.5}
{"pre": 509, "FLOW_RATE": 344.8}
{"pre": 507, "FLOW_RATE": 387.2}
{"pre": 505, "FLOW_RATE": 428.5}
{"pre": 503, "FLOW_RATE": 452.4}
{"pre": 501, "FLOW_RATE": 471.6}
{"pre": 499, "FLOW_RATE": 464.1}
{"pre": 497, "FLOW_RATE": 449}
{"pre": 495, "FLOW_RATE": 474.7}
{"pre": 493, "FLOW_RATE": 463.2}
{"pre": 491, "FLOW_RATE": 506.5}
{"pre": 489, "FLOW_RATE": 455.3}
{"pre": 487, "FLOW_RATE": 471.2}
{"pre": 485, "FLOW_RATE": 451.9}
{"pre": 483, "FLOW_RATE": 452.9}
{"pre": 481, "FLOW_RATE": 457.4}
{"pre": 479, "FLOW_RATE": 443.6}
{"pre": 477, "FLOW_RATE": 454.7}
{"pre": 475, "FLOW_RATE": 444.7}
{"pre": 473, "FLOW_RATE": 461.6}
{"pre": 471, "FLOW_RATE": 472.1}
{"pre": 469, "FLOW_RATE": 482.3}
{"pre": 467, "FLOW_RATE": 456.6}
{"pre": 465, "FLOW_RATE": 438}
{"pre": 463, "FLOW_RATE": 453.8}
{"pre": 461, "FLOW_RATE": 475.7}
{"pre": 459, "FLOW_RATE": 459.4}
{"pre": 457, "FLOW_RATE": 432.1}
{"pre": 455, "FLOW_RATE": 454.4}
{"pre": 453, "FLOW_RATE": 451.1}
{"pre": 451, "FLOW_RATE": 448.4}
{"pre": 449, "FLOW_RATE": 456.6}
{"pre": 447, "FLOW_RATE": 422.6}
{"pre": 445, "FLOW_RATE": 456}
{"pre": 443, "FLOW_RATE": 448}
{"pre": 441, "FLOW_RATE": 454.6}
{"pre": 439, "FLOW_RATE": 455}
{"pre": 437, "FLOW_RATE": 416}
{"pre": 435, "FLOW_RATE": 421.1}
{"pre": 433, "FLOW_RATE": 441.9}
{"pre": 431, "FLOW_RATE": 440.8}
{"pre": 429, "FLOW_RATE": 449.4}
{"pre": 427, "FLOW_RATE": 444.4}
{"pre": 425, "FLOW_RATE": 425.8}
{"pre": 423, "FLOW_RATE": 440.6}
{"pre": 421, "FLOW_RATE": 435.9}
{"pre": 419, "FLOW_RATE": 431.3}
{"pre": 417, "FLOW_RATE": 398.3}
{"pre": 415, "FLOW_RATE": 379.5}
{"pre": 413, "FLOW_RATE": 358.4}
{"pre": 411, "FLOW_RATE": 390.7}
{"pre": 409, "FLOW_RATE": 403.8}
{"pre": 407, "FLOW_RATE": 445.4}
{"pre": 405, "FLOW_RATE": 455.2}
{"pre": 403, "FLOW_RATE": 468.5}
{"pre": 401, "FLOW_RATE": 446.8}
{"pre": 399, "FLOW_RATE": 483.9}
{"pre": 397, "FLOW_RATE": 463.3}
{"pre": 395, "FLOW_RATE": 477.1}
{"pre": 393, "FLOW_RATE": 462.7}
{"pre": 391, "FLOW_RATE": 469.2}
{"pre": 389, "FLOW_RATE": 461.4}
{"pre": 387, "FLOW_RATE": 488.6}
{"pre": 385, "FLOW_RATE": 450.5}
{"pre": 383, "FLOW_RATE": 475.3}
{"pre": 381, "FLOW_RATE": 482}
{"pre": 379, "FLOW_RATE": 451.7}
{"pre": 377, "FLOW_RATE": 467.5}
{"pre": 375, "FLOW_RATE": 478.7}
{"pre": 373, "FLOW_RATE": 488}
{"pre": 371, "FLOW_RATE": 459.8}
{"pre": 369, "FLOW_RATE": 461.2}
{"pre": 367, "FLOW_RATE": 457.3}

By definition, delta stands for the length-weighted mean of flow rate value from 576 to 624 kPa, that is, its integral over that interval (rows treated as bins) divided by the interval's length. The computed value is 521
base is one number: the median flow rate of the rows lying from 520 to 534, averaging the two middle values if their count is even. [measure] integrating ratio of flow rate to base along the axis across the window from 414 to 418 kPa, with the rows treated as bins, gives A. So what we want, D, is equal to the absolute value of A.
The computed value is 3.6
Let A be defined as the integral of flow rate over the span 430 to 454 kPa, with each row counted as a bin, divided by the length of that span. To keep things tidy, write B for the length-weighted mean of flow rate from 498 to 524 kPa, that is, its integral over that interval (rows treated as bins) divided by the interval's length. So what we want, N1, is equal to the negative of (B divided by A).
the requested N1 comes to -0.77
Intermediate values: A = 443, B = 341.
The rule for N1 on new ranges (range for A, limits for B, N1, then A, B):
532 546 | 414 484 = -0.93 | 480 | 444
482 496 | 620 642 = -0.93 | 468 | 433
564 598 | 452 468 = -0.88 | 513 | 453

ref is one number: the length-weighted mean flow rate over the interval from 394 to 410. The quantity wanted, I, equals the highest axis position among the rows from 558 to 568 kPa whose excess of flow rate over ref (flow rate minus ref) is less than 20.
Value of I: 561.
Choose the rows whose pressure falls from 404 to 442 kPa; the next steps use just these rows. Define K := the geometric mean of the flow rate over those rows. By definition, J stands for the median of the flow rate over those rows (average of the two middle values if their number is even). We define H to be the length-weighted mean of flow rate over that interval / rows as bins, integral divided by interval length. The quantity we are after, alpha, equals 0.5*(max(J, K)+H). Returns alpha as 431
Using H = 426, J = 436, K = 425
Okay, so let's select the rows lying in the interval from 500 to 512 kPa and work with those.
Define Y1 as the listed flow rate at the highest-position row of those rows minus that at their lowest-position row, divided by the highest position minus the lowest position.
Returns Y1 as -19.7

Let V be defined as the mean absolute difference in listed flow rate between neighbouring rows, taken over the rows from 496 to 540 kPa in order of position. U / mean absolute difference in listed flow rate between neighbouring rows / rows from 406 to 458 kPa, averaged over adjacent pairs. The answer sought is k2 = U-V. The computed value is -15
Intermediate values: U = 16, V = 31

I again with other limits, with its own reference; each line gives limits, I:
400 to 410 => 409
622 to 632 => 631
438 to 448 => 447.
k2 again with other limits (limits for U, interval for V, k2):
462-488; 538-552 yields -7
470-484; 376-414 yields -10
